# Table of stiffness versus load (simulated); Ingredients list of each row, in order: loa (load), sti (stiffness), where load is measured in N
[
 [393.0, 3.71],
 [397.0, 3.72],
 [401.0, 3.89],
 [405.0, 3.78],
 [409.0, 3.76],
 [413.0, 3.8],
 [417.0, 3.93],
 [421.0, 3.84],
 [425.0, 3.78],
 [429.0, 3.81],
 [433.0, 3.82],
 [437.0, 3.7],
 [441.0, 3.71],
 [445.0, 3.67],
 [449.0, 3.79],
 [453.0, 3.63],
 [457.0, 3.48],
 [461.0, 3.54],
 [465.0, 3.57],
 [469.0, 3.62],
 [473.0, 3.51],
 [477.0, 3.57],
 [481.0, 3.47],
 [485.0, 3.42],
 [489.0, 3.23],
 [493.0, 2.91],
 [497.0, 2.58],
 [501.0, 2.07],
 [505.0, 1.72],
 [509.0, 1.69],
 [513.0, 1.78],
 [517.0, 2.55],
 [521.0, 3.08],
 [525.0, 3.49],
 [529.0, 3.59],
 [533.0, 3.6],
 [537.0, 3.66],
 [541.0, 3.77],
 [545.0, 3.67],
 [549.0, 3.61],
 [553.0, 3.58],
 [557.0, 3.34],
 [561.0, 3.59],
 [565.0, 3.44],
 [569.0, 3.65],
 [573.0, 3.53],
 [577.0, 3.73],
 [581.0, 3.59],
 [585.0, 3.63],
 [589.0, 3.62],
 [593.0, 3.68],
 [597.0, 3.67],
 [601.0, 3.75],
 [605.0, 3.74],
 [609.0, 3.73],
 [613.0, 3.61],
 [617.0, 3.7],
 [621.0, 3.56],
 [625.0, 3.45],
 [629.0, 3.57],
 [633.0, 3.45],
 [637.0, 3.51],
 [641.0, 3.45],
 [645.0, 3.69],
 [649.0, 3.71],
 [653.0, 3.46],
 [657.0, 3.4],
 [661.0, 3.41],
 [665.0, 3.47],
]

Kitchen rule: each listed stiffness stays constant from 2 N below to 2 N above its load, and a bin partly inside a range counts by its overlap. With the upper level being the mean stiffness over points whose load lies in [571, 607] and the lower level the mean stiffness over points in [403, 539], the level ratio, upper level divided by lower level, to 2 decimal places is 1.10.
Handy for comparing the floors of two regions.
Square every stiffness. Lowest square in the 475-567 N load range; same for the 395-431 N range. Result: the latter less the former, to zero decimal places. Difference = 11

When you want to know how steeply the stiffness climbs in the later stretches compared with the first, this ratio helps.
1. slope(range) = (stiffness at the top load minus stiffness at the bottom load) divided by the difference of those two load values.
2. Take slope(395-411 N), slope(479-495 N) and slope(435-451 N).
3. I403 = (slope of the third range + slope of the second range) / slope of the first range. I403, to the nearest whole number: -12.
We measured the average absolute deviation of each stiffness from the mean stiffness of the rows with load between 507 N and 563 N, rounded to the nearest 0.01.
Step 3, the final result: 0.54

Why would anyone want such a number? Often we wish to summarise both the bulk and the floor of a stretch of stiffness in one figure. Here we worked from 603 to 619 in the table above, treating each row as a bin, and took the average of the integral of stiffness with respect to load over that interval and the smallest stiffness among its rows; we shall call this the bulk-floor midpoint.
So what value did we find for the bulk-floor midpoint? 31.4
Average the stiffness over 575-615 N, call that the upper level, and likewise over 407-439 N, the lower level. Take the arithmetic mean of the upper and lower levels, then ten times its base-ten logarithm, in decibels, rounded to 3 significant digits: 5.73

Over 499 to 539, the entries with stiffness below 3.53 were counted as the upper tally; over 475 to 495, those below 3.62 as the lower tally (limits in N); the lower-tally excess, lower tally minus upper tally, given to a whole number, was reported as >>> -2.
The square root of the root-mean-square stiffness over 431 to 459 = 1.92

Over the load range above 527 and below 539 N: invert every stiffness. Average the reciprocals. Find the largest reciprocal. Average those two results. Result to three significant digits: 0.278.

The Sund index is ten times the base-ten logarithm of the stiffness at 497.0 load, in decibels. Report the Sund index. 4.1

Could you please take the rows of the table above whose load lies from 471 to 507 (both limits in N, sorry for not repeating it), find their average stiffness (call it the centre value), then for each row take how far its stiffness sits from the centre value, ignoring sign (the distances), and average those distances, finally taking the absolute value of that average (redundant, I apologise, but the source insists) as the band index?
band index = 0.55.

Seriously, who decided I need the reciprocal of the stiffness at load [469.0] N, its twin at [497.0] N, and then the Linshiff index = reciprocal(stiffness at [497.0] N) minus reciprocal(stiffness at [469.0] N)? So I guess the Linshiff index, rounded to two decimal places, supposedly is 0.11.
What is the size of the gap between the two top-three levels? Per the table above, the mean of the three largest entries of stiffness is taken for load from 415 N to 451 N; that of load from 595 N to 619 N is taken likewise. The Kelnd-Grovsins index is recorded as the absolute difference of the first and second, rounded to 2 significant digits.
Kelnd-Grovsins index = 0.12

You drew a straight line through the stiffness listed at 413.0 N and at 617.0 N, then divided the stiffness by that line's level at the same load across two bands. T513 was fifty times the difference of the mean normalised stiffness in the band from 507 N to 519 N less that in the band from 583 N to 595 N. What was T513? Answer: -22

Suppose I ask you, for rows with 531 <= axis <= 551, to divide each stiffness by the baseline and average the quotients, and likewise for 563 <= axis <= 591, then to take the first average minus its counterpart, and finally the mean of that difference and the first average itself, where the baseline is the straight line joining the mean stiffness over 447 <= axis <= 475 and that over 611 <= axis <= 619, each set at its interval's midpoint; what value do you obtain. 0.5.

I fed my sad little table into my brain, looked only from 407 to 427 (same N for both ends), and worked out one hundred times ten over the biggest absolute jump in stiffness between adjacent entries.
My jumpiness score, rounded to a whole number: 7692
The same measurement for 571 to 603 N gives 5000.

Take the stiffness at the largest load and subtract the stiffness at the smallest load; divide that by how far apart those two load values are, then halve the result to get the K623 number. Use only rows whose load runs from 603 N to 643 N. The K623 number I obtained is -0.004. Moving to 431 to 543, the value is 0.000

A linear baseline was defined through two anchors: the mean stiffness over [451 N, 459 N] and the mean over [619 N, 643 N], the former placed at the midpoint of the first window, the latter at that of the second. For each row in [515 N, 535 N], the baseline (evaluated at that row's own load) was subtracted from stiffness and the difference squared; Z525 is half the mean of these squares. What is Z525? 0.12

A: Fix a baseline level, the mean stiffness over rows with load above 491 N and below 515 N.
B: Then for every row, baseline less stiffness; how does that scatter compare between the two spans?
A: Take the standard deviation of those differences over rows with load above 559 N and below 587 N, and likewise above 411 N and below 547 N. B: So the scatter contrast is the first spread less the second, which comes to -0.55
